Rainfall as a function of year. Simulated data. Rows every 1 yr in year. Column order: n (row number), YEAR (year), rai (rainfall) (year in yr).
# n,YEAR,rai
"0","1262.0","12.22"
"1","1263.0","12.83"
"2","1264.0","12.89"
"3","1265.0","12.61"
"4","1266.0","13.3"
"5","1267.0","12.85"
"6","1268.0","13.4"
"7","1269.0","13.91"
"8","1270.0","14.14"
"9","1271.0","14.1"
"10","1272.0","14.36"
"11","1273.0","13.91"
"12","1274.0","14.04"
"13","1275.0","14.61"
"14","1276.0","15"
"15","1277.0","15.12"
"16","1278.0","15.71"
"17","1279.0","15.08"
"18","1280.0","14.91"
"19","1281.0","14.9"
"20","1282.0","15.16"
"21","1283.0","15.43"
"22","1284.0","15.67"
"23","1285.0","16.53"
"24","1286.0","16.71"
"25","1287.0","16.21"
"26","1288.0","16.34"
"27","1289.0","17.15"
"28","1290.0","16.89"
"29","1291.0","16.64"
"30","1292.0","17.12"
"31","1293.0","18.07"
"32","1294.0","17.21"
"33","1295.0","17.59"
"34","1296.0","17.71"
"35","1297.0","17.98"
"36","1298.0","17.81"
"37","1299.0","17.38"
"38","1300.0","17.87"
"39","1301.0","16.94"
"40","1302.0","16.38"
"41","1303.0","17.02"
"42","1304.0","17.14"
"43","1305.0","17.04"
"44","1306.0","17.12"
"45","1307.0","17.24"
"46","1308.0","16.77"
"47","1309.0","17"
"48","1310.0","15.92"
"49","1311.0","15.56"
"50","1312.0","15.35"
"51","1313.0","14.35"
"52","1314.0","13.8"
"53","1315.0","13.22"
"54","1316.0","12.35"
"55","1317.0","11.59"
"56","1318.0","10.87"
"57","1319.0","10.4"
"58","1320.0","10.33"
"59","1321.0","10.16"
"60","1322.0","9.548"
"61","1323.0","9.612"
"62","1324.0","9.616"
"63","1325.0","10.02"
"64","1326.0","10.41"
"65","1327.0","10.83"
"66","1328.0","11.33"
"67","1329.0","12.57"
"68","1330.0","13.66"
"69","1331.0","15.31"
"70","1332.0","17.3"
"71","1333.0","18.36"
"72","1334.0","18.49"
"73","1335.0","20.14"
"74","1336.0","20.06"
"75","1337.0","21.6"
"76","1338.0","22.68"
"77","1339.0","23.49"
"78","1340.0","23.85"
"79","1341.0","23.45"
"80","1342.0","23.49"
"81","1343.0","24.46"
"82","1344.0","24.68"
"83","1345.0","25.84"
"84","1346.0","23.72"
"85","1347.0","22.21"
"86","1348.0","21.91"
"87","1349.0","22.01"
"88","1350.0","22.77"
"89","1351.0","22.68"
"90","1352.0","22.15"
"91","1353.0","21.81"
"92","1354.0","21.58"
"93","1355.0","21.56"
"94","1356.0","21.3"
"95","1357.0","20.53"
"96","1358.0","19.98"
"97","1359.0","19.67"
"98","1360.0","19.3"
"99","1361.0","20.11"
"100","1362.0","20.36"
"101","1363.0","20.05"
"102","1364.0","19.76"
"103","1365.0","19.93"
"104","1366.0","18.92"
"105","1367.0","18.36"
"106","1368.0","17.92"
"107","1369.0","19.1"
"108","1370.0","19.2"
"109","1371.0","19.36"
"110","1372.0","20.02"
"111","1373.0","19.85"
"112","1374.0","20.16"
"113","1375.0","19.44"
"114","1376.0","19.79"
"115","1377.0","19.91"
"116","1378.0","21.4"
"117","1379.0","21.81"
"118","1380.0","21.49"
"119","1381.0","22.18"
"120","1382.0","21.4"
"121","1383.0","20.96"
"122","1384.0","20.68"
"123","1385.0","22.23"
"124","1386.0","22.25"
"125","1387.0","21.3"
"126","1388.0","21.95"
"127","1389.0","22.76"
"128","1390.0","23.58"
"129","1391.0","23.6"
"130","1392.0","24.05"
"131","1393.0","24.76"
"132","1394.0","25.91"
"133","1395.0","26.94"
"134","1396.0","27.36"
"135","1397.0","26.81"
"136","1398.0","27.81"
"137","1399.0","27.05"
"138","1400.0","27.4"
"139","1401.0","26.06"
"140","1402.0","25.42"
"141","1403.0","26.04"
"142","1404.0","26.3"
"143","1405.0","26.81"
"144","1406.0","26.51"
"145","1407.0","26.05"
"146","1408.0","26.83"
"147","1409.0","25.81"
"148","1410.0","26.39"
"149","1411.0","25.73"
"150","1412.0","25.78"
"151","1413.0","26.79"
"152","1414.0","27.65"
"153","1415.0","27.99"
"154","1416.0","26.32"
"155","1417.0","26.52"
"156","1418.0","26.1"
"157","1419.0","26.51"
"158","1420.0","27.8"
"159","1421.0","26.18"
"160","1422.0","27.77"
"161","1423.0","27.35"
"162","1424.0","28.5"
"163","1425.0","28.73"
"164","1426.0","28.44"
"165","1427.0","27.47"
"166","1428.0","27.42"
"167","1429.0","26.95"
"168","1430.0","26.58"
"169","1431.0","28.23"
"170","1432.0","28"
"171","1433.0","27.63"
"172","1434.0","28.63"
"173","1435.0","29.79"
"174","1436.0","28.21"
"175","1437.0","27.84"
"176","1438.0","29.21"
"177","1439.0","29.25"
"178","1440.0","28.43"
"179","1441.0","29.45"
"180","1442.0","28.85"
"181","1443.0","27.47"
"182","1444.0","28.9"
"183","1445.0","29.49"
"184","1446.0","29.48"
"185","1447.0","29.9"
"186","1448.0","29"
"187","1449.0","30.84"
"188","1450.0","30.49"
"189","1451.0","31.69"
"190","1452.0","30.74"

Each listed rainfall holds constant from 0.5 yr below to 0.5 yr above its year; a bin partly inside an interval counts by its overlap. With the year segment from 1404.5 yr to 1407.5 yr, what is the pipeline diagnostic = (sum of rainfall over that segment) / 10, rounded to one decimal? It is 7.9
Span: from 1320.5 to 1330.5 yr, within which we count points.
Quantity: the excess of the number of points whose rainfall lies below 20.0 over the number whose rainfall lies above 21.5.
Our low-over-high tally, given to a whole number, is 10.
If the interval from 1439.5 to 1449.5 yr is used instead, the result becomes -10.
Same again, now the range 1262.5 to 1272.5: 10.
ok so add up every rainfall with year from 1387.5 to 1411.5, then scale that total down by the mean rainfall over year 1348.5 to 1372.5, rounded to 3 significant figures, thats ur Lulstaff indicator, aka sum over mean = 30.4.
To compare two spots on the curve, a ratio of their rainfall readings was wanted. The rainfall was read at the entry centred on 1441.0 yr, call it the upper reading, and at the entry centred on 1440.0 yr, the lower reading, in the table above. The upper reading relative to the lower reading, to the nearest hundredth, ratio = 1.04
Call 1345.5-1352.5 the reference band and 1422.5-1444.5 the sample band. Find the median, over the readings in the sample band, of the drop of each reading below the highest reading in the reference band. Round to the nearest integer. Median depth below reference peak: -5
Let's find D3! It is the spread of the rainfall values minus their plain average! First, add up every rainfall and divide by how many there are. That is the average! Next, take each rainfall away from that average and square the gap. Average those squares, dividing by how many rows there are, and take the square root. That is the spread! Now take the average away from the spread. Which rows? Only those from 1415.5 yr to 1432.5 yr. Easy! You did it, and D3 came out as -26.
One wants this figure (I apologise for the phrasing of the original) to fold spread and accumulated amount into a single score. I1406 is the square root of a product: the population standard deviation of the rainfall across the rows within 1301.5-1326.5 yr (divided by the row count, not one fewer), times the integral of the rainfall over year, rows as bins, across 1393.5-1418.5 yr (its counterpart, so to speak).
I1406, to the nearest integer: 44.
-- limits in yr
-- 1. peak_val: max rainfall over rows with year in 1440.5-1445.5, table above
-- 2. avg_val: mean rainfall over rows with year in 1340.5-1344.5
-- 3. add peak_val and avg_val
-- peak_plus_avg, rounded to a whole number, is 54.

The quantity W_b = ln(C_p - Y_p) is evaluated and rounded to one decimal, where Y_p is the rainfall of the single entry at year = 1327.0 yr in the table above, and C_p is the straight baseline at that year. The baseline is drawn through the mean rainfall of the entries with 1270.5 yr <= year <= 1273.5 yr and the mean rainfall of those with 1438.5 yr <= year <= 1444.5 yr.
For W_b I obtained 2.1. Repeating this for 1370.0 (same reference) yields 1.2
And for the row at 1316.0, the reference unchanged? 1.7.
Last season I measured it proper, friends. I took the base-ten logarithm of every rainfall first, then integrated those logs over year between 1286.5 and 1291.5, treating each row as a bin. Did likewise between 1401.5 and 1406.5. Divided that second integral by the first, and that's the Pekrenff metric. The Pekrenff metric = 1.16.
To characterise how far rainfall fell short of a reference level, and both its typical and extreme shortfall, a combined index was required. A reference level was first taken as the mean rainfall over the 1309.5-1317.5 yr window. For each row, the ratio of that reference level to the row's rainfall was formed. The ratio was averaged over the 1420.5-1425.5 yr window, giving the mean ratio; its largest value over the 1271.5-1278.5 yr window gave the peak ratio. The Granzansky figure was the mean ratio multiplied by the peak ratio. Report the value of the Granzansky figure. 0.51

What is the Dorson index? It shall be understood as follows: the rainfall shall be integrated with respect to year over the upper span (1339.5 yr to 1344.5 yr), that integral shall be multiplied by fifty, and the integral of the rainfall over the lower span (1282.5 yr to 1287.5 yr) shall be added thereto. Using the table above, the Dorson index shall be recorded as 6077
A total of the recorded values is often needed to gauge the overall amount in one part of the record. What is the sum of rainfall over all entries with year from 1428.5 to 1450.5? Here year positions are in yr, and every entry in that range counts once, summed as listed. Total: 633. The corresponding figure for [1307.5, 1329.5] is 272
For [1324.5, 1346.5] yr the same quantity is 416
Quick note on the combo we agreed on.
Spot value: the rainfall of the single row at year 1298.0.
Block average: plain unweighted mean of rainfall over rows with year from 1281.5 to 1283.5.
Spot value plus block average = 33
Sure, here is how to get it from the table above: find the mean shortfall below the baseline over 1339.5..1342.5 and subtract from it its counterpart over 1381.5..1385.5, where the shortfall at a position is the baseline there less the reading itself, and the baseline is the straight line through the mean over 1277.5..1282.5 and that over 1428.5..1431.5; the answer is -6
